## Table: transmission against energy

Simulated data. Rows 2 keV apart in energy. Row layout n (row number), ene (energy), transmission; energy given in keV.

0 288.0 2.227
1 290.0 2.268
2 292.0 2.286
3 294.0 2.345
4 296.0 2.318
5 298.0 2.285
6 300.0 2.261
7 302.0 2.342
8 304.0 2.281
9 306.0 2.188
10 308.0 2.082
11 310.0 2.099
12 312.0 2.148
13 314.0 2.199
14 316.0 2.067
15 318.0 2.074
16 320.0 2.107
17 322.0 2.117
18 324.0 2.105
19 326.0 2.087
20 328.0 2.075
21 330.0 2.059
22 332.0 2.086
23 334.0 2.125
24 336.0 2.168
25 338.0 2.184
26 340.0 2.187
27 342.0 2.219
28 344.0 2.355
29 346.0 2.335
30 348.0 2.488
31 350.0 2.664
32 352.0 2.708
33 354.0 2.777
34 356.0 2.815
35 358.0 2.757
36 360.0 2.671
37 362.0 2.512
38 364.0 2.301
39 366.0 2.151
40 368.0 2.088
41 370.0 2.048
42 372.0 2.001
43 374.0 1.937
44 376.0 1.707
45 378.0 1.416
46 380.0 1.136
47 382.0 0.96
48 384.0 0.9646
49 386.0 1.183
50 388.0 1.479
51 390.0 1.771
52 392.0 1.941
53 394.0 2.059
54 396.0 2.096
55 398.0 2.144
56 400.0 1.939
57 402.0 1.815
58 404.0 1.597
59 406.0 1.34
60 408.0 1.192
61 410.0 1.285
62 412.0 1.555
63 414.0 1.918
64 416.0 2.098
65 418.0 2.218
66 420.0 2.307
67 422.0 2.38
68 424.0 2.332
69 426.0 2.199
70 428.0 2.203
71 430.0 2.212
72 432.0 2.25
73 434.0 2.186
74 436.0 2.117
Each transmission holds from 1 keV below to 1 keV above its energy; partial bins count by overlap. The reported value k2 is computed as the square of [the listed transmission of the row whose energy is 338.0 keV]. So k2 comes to 4.8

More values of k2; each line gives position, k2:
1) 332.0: 4.4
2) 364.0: 5.3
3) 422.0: 5.7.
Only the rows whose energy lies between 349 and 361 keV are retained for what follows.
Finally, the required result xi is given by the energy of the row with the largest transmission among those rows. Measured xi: 356.0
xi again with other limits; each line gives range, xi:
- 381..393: 392.0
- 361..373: 362.0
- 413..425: 422.0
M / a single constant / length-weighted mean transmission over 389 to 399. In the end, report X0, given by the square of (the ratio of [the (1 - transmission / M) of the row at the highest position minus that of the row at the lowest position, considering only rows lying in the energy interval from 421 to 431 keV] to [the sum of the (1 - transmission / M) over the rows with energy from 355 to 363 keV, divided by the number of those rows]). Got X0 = 0.1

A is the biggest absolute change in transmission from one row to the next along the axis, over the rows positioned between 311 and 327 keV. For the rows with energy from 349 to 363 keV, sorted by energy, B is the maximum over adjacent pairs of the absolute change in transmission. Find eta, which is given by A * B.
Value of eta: 0.021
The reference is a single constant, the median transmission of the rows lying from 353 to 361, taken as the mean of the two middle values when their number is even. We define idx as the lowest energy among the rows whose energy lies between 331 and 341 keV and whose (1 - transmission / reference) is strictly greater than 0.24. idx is 332.0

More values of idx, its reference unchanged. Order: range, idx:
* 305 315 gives 308.0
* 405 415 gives 406.0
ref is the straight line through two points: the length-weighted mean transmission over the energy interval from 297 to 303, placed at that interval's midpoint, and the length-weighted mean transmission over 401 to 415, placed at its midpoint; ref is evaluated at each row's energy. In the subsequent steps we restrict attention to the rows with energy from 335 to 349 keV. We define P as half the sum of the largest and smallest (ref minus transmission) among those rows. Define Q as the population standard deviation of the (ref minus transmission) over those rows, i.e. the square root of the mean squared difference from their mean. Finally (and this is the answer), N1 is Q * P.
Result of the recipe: -0.05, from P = -0.3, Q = 0.14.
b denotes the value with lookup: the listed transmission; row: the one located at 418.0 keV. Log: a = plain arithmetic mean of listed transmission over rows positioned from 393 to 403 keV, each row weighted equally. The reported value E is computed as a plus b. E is 4.23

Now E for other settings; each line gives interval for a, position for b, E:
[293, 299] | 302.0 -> 4.66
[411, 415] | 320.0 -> 3.84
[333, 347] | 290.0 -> 4.49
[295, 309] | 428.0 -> 4.45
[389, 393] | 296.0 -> 4.17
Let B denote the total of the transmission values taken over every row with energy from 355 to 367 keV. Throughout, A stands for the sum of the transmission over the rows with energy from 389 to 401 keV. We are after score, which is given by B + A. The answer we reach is 27.2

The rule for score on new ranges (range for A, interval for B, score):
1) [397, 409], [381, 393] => 18.3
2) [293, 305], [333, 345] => 27.1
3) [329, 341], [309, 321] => 25.5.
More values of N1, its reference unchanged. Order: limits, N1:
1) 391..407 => -0.04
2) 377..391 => 0.09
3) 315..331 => 0.00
